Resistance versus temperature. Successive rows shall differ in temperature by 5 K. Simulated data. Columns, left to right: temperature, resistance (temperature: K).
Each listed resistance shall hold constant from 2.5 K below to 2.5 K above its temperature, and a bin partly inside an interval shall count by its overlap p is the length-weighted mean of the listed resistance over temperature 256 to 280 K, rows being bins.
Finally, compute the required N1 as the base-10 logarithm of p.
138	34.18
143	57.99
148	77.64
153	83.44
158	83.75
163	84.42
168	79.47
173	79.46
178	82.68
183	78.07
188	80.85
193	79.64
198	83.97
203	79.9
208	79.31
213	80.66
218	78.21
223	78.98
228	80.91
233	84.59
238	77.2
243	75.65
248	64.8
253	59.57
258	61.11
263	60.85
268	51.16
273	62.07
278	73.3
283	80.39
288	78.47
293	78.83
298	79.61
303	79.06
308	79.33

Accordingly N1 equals 1.79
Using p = 61.5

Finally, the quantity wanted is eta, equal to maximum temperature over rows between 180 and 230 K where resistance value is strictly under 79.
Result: 223 K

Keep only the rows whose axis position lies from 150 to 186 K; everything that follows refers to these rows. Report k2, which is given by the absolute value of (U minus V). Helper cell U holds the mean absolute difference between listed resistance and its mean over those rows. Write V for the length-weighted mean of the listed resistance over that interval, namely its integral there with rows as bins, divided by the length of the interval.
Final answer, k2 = 79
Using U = 2.2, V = 82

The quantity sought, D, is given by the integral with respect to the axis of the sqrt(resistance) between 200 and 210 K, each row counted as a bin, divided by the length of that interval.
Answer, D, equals 8.94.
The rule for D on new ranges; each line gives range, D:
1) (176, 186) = 8.96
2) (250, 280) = 7.81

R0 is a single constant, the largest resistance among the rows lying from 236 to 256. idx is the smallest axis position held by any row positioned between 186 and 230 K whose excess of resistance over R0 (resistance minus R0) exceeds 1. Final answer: 188 K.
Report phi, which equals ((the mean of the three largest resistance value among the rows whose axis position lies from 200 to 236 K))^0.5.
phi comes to 9.06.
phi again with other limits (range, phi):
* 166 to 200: 9.08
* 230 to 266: 8.90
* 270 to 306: 8.93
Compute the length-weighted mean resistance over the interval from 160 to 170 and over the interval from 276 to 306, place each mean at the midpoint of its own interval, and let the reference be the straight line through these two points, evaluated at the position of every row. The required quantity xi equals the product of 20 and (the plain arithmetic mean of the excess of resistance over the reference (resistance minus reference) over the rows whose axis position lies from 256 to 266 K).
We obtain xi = -366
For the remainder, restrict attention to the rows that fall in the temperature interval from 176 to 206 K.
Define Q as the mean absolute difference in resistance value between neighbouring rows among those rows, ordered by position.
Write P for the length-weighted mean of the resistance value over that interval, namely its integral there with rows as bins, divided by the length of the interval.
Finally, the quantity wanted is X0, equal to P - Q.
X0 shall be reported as 77.4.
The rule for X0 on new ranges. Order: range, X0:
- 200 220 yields 78.2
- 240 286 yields 58.6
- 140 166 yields 70.0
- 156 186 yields 78.6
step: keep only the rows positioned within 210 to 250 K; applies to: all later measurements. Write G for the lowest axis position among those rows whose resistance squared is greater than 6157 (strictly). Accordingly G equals 213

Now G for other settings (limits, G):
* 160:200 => 163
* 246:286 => 283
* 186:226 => 188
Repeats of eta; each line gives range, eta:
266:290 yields 288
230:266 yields 263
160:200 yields 183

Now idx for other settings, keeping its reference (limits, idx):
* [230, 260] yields 233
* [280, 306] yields 283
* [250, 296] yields 283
